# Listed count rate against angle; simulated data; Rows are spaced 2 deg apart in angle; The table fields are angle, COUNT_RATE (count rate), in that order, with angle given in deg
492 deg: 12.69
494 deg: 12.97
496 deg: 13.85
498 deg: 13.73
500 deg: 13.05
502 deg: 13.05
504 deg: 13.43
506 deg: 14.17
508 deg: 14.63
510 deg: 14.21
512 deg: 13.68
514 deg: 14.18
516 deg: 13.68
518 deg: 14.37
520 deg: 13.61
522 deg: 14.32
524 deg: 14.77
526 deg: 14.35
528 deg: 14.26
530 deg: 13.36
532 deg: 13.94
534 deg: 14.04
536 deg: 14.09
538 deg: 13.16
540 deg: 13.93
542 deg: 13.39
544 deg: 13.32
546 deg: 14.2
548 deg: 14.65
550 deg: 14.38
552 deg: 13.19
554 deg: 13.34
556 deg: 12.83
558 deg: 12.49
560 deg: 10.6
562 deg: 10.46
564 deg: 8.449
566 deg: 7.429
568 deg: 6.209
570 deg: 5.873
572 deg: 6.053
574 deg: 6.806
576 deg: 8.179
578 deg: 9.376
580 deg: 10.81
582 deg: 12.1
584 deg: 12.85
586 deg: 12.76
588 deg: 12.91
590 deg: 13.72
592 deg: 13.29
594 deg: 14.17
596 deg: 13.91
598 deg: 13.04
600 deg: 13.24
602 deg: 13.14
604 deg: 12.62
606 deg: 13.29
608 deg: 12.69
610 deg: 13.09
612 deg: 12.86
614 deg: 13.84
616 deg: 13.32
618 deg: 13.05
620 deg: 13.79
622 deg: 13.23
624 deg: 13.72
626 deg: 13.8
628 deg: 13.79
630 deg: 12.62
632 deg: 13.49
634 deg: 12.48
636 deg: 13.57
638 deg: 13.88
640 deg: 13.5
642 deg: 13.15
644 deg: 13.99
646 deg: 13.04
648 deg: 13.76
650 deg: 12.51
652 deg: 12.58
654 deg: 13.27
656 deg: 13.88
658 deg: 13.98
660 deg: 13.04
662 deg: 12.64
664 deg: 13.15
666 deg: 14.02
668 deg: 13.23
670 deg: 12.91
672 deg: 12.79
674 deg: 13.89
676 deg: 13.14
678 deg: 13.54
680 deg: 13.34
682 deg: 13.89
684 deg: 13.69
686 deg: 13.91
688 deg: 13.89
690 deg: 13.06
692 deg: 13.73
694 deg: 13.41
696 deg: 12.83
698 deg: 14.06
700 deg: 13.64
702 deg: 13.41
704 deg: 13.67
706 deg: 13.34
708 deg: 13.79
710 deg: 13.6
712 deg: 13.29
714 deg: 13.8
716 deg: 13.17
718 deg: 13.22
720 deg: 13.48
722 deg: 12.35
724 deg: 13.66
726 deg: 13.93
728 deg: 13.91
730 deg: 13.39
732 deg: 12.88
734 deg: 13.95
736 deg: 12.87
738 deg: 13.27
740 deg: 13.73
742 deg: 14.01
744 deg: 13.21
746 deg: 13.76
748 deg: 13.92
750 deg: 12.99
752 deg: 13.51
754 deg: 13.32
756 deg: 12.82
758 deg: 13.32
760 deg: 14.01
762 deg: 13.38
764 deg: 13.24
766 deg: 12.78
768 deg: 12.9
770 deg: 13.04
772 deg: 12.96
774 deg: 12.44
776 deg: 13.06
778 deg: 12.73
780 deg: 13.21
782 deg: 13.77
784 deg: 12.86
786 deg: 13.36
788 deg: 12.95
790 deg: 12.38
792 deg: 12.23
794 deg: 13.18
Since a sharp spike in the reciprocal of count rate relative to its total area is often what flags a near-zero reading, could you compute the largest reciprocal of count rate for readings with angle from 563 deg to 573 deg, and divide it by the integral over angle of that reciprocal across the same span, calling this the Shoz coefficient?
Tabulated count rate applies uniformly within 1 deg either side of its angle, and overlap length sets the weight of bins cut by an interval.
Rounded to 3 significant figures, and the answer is 0.114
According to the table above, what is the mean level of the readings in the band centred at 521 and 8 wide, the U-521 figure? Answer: 14.3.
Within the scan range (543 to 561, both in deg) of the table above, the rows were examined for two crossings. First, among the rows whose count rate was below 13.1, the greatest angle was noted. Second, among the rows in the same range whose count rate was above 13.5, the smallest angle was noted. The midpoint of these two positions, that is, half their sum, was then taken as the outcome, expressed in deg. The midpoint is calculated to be 553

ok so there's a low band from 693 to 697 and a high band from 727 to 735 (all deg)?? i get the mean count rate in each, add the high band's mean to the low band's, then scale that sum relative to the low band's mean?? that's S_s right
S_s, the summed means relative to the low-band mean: 2.03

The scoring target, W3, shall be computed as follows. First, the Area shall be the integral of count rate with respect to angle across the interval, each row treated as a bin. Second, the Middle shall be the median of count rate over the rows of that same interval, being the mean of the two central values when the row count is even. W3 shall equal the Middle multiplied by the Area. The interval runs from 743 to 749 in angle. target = 1125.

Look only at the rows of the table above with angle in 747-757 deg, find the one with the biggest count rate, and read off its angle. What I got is 748 deg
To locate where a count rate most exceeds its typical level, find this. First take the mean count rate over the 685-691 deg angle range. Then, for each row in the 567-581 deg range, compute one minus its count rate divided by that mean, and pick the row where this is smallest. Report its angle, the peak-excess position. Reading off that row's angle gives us 580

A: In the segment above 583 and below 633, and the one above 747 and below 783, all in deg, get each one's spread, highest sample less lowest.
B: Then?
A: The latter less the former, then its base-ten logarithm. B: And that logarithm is -1.70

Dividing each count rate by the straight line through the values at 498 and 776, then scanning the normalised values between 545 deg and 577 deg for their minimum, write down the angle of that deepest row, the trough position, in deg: 570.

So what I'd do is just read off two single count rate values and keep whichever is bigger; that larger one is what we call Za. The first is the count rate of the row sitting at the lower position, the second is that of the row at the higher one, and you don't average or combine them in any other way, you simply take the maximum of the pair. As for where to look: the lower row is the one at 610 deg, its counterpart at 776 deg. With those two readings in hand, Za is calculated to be 13.1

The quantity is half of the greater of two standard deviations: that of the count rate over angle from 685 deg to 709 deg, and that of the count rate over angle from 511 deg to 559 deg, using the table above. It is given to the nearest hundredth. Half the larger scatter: 0.29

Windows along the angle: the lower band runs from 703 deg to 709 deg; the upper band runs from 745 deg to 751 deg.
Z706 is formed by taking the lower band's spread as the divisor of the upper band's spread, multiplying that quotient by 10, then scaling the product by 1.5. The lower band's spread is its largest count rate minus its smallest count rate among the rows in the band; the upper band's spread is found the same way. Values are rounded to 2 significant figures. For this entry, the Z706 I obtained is 31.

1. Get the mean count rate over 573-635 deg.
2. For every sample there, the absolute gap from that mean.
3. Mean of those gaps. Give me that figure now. 1.04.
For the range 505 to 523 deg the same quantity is 0.29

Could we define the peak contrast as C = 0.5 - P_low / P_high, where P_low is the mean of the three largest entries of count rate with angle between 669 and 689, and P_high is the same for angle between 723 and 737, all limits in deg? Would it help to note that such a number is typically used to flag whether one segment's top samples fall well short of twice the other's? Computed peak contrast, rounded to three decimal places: -0.498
